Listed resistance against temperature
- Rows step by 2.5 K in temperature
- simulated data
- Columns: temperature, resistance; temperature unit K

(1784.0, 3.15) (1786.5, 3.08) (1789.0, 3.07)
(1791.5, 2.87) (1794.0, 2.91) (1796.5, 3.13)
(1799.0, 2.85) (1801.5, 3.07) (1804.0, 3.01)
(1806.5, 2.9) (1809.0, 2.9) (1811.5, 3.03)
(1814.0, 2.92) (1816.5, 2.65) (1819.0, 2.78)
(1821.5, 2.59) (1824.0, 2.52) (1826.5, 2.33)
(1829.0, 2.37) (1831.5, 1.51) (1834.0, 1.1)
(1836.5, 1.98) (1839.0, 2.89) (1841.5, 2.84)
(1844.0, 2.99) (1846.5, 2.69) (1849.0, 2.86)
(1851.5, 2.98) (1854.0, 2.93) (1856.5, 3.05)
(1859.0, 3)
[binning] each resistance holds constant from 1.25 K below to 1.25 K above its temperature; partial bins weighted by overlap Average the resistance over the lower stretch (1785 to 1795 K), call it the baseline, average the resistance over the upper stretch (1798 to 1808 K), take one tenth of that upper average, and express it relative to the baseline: 0.099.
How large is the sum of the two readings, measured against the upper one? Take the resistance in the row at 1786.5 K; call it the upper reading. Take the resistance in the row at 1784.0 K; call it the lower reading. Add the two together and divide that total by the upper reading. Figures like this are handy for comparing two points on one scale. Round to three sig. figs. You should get 2.02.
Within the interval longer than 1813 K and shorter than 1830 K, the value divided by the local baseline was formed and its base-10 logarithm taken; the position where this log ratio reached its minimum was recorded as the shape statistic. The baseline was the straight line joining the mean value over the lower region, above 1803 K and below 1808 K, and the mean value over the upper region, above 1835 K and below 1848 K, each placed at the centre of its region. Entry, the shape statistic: 1826.5 K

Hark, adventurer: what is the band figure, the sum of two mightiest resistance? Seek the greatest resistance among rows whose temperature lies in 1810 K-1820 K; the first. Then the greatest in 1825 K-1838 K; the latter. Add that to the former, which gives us 5.40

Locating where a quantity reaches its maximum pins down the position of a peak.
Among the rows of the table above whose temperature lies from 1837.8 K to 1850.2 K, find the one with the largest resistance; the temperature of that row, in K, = 1844.0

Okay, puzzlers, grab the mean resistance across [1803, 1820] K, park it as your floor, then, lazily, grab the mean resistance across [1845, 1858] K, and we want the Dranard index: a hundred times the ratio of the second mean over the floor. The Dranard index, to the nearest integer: 101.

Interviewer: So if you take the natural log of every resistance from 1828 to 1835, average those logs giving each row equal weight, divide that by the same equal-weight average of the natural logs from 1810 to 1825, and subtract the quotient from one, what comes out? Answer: 0.55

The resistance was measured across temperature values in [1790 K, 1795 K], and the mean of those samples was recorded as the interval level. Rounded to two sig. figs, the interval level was 2.9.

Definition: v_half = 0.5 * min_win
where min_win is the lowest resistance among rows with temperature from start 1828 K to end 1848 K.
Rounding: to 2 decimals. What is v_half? 0.55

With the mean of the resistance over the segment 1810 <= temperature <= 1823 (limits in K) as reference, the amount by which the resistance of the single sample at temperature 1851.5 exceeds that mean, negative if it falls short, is 0.2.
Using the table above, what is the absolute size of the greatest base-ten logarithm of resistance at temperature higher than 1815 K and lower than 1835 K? 0.444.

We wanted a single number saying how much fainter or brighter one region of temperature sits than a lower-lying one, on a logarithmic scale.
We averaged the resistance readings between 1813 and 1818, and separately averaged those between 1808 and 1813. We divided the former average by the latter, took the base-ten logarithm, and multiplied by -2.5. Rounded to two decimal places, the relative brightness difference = 0.07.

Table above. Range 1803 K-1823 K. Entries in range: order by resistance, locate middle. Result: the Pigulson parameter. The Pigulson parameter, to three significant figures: 2.90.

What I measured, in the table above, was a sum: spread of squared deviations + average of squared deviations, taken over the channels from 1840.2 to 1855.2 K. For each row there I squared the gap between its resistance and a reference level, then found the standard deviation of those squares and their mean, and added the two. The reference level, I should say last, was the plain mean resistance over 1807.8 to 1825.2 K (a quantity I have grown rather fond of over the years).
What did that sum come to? 0.04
